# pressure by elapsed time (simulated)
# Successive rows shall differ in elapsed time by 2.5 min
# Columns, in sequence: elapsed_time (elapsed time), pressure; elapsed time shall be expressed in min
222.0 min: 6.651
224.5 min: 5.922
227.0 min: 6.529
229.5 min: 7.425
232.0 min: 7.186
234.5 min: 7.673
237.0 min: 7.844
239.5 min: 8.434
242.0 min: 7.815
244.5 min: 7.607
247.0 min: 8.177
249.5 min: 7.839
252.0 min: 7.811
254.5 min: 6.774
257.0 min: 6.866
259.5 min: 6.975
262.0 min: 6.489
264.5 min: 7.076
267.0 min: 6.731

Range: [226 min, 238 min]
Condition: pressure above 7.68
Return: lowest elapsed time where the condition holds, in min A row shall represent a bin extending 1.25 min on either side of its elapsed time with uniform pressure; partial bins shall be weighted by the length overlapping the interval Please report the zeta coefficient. 237.0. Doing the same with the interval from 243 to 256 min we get 247.0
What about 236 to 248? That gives 237.0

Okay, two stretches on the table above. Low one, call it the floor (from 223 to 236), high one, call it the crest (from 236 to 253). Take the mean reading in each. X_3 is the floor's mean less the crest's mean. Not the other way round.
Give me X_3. -1.0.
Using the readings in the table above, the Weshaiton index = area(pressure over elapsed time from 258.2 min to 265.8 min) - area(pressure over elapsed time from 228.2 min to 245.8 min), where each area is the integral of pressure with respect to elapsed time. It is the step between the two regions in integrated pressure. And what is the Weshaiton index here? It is -84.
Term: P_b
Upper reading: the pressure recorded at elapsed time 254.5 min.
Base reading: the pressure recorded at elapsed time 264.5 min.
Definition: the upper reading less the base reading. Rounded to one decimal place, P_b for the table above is -0.3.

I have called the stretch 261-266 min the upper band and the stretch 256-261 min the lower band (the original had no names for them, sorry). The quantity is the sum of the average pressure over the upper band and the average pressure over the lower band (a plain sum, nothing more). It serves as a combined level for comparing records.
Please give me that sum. 13.7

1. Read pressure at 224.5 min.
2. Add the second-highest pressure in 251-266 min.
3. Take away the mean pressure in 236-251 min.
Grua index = 5.05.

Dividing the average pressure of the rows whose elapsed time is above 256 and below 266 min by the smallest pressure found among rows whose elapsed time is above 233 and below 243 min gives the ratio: 0.89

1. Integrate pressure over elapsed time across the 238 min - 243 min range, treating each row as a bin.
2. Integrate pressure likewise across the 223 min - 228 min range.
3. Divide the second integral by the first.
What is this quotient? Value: 0.77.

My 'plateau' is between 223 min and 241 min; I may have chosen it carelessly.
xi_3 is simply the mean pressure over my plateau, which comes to 7.3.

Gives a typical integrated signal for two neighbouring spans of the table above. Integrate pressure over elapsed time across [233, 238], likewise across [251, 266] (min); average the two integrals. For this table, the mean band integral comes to 72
